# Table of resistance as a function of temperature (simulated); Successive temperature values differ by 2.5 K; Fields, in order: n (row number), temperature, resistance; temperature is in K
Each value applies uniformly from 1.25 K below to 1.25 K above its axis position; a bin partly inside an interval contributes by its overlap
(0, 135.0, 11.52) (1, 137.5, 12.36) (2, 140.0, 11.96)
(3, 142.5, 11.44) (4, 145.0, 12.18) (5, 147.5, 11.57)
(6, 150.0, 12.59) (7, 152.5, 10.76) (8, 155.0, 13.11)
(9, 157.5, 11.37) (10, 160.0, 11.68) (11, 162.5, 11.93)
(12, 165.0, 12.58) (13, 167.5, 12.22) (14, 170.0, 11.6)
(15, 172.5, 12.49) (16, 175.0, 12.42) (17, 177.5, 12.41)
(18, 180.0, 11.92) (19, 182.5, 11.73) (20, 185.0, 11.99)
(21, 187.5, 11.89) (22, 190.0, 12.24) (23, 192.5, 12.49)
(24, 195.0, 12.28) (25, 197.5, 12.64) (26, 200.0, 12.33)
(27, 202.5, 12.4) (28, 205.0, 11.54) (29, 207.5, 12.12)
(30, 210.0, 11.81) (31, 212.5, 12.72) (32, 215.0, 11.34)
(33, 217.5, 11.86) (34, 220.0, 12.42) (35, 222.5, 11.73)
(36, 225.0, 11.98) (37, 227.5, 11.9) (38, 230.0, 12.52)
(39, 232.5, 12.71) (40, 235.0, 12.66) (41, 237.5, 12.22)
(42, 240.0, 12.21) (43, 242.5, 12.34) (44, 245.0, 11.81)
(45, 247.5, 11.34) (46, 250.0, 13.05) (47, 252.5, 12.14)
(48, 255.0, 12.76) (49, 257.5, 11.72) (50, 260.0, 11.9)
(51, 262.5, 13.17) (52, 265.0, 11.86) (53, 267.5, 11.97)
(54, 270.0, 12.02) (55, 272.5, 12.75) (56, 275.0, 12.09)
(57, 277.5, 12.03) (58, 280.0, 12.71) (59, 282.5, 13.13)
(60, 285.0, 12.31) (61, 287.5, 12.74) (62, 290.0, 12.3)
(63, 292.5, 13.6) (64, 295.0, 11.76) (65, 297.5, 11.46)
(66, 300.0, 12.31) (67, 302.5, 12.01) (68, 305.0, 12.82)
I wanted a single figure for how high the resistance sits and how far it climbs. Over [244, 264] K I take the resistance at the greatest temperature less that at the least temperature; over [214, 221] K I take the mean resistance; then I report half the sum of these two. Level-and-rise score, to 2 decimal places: 6.62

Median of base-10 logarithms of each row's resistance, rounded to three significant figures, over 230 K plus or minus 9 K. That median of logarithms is 1.09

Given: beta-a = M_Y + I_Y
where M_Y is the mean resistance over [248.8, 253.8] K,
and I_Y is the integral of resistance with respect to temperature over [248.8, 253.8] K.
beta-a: 75.6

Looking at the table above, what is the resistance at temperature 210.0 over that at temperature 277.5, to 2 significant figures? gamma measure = 0.98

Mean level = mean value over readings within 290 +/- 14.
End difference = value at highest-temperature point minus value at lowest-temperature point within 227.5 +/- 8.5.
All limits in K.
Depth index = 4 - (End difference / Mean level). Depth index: 3.98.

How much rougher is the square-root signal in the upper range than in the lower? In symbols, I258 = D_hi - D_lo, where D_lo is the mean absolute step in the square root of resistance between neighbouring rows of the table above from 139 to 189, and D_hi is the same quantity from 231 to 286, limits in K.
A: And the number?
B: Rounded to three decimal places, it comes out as -0.016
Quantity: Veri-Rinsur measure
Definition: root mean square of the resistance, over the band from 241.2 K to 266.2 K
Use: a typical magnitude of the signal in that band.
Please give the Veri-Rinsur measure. 12.22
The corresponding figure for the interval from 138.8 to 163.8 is 11.88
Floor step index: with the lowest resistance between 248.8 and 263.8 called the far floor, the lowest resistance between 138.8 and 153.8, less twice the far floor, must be -12.7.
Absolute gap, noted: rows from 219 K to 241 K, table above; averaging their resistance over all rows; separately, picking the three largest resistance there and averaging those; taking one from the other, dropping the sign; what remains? 0.37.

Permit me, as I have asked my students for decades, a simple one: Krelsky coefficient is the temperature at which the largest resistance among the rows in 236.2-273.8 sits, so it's 262.5 K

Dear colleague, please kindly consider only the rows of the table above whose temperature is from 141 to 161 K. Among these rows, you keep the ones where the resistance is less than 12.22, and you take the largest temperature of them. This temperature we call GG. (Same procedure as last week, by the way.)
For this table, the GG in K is 160.0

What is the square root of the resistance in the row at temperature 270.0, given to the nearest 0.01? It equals 3.47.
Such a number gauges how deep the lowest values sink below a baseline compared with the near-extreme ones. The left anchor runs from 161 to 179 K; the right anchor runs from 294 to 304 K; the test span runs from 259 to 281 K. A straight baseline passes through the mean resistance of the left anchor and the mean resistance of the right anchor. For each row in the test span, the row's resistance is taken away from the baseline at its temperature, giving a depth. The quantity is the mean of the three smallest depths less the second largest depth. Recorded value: -1.0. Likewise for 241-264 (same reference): -1.3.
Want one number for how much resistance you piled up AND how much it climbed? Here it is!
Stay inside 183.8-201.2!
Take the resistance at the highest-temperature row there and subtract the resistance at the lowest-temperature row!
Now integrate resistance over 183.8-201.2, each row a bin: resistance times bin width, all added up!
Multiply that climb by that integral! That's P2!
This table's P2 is 73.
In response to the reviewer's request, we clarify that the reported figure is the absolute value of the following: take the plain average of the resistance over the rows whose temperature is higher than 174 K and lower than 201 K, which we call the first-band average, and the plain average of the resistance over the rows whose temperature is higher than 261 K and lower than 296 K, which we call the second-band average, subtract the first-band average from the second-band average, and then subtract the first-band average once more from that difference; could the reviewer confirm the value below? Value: 12.0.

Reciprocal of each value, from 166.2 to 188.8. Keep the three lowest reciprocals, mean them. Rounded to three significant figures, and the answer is 0.0804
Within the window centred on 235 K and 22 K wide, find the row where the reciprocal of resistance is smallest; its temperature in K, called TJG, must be 232.5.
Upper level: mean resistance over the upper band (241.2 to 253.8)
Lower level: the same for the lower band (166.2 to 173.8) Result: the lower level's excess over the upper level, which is 0.0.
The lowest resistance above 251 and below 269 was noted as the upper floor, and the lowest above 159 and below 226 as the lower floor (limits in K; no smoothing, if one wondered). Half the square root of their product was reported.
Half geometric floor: 5.76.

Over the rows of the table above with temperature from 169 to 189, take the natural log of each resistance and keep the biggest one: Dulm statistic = 2.52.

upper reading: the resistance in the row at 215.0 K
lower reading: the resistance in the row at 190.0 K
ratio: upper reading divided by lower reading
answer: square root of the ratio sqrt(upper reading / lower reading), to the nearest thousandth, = 0.963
